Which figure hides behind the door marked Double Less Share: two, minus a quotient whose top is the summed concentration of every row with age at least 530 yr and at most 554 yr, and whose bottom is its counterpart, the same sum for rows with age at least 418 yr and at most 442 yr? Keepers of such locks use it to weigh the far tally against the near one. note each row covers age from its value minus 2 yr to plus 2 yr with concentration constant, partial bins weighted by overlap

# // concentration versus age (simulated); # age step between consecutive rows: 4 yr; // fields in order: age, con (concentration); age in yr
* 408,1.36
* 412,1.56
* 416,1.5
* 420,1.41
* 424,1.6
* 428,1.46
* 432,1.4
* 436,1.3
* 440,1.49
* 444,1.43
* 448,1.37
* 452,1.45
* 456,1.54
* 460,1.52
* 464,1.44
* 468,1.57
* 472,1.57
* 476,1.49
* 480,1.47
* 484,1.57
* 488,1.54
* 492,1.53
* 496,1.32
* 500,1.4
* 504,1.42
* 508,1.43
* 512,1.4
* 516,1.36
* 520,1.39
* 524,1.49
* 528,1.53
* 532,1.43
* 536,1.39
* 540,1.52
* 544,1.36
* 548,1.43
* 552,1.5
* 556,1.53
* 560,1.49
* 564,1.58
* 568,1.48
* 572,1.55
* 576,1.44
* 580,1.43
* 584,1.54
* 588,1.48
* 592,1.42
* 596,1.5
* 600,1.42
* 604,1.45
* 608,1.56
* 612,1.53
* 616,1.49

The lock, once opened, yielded 1.00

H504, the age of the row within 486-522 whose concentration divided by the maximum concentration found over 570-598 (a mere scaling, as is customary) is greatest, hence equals 488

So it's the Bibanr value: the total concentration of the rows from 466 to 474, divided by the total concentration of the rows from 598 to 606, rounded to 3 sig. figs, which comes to 1.09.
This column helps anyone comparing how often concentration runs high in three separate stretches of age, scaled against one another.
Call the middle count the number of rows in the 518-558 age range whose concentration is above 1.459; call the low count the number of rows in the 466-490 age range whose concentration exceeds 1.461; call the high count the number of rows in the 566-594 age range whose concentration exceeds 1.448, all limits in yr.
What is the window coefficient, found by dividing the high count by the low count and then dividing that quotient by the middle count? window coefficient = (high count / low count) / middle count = 0.1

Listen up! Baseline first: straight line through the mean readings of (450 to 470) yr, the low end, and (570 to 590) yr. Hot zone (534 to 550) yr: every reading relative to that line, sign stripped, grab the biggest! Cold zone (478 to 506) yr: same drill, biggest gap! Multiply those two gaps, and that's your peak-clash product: 0.024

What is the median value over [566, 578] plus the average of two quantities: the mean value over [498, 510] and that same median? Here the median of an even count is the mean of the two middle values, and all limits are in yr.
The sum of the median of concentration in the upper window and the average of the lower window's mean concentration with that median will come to 2.93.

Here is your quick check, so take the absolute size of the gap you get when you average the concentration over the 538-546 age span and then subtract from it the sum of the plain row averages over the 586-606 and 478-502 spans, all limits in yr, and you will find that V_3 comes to 1.49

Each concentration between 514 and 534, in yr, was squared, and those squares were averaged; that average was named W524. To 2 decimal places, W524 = 2.08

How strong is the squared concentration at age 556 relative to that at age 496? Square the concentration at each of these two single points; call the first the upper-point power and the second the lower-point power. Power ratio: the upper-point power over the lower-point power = 1.34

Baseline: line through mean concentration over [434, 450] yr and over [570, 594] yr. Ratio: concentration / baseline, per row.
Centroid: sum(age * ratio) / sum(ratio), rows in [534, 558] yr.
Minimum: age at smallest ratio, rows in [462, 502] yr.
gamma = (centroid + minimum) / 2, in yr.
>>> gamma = 521.1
